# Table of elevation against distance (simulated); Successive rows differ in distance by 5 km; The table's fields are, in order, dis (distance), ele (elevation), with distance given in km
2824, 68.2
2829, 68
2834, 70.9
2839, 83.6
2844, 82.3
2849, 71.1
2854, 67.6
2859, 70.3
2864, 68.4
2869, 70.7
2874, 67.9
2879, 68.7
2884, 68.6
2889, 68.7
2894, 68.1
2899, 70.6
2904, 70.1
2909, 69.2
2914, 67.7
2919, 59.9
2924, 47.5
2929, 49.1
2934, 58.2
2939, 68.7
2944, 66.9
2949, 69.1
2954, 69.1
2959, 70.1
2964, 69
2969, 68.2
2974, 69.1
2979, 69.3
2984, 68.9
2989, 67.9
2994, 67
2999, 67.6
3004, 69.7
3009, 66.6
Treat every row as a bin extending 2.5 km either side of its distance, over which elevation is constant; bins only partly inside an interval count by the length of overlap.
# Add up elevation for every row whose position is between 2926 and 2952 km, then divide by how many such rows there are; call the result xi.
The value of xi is 62.4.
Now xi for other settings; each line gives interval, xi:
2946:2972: 69.1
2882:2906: 69.2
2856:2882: 69.2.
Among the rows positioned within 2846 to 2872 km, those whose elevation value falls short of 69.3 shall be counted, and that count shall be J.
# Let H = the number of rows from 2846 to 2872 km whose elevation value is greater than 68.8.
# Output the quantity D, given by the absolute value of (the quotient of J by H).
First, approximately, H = 3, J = 2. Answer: 0.7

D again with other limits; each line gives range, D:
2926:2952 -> 5.0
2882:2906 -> 1.5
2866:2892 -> 4.0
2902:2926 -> 2.0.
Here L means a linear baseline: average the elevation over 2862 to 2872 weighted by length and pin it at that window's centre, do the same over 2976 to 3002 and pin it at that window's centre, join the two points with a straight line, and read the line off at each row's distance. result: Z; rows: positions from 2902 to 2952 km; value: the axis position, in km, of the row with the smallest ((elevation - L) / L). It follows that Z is 2924 km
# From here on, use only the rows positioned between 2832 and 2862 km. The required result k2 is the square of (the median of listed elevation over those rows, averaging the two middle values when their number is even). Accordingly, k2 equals 5041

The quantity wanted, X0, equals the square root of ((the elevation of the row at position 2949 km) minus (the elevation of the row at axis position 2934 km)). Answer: 3.3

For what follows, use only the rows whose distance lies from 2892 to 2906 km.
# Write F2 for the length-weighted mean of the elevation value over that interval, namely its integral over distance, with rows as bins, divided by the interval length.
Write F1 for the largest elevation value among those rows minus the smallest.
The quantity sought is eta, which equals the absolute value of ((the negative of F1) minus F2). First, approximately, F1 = 2.5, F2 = 69.6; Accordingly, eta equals 72.1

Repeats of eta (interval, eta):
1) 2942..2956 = 70.6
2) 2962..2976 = 69.6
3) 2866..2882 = 71.9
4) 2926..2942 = 78.2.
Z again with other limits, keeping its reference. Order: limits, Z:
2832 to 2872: 2854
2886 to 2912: 2894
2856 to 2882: 2874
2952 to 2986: 2969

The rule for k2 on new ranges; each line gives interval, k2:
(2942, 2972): 4768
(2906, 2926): 4070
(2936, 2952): 4720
